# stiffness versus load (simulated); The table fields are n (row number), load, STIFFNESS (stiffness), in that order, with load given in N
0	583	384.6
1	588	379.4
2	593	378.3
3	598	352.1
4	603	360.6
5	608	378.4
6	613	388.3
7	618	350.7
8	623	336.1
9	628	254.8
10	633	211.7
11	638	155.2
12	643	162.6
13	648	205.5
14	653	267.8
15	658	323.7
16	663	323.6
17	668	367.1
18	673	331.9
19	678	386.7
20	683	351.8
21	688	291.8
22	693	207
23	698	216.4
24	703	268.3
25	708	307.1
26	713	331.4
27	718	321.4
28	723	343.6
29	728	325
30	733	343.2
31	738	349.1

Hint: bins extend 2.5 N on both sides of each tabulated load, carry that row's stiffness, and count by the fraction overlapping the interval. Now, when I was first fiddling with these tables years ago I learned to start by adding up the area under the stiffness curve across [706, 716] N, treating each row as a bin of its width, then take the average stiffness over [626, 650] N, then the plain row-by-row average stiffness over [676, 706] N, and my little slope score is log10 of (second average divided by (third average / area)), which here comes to 3.3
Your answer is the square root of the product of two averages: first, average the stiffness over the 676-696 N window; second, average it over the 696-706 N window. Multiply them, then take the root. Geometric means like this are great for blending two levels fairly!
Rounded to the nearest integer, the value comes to 274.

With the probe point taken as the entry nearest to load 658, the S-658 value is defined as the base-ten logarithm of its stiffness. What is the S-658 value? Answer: 2.51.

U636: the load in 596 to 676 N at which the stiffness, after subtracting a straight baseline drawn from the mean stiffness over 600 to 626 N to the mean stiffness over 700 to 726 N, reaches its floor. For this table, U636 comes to 638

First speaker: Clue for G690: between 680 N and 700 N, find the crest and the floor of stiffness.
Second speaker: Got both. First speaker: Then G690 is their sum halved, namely 279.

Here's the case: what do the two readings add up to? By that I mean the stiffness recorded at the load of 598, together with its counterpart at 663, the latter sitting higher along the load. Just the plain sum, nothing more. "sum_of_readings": 676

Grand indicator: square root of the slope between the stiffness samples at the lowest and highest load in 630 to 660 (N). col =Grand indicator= 2.1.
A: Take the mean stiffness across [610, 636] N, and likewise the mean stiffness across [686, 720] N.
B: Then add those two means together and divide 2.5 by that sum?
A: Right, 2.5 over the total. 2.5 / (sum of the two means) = 0.0043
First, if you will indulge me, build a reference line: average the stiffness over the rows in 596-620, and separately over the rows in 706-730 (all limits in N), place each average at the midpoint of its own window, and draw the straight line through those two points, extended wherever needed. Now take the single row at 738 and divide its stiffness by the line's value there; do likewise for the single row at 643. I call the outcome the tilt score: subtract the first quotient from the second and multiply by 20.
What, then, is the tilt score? -12.7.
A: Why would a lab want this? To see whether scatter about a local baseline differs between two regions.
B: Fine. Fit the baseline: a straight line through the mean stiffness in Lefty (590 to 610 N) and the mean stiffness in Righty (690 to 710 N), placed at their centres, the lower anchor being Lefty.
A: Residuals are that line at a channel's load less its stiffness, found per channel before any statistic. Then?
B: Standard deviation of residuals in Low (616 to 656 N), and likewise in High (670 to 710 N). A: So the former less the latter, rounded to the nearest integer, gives 9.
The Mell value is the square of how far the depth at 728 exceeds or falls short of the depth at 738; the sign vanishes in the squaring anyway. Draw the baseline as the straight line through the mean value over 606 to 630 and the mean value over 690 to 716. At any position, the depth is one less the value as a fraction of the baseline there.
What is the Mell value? 0.023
